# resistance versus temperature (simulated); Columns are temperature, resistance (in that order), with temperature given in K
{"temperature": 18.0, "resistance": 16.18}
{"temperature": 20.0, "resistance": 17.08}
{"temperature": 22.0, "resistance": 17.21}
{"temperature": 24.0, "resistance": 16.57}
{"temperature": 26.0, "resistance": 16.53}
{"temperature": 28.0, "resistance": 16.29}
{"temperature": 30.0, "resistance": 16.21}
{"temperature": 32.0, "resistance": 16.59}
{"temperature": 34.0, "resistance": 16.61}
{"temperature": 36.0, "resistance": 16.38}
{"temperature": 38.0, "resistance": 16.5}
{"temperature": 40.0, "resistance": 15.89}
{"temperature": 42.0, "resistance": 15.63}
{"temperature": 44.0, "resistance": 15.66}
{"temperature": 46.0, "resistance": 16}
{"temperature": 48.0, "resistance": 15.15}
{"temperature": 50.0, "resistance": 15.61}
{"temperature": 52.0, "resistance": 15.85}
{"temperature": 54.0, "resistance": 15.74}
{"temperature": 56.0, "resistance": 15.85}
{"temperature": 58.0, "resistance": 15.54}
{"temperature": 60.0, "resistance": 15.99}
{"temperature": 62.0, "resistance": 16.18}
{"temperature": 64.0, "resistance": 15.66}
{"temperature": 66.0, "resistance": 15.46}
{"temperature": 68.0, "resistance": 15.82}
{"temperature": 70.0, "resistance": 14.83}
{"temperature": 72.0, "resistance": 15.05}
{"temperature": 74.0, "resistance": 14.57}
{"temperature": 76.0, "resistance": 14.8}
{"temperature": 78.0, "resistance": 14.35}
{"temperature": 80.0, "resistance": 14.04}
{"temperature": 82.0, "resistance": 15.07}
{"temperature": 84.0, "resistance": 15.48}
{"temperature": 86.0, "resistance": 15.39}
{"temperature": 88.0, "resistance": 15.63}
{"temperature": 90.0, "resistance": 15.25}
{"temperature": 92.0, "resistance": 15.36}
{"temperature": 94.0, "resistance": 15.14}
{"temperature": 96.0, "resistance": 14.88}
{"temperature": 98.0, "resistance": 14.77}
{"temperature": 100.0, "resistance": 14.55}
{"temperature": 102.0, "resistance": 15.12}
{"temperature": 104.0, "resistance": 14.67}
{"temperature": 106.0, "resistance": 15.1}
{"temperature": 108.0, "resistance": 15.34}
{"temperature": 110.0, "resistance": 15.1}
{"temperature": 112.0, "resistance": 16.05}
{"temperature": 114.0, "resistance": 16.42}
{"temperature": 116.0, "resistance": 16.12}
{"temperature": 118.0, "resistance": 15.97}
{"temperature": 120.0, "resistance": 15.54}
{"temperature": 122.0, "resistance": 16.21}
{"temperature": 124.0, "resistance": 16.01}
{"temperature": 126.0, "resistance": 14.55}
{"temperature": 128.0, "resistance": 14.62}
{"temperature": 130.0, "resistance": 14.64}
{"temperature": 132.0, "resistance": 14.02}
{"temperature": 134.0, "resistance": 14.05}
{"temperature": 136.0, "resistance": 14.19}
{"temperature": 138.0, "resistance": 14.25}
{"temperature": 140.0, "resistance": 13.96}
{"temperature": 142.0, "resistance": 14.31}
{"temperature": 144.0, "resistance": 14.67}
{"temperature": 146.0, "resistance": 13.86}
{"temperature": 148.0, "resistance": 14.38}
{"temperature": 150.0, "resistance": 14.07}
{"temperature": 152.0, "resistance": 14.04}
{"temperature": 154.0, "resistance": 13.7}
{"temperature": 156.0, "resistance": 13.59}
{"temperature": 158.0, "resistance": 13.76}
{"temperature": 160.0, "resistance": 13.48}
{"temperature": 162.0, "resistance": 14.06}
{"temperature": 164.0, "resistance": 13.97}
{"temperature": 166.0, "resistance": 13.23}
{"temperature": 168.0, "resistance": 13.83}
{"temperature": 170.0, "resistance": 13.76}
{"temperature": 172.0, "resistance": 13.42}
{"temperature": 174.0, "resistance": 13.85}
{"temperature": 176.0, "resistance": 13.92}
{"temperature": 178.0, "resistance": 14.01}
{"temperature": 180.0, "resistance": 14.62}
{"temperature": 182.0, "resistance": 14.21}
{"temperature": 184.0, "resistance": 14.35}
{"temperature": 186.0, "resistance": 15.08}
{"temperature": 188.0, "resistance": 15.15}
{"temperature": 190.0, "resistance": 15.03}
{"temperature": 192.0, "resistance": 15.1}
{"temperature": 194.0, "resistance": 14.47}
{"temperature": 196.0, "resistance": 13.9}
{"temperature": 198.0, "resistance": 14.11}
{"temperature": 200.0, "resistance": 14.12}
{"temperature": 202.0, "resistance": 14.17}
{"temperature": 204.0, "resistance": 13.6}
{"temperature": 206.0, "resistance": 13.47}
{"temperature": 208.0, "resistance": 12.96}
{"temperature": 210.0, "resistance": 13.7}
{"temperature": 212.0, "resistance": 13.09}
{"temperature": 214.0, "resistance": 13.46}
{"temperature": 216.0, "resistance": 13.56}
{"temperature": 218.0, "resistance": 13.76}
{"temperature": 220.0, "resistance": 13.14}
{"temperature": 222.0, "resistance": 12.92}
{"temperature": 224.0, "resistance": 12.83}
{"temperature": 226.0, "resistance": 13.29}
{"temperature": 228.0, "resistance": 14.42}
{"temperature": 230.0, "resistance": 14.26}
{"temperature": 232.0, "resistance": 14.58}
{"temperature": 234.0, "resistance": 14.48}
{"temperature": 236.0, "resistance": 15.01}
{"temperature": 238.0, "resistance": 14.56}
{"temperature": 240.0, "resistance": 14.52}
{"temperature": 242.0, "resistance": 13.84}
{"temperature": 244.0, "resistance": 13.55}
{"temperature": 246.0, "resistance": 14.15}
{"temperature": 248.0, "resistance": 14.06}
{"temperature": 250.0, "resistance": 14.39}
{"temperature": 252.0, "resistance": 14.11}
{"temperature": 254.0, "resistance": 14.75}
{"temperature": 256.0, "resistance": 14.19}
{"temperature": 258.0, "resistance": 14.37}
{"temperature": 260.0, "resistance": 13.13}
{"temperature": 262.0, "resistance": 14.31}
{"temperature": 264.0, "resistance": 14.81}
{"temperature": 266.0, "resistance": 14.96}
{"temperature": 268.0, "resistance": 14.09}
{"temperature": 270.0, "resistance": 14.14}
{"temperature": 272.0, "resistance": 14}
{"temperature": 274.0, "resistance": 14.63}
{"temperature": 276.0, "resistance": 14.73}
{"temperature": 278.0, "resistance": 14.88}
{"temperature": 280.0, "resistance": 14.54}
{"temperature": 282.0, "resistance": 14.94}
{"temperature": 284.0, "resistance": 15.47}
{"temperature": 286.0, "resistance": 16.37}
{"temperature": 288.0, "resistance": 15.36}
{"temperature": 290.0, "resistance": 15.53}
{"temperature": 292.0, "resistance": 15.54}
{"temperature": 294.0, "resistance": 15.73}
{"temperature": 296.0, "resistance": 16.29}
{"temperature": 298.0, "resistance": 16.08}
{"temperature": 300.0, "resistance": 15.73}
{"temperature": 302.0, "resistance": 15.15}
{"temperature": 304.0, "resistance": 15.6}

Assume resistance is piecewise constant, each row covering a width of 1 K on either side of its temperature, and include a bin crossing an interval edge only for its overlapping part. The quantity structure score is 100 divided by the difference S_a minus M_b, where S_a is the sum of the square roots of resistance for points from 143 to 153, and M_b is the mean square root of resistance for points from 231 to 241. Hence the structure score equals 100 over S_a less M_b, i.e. 6.7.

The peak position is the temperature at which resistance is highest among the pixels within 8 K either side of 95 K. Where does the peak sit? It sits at 88.0 K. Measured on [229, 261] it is 236.0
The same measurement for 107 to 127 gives 114.0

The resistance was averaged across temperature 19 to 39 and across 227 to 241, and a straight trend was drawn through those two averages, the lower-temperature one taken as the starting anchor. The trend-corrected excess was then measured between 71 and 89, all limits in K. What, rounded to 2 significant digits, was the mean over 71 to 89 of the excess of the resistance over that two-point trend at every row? -1.2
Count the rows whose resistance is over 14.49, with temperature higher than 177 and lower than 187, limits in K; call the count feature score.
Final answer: 2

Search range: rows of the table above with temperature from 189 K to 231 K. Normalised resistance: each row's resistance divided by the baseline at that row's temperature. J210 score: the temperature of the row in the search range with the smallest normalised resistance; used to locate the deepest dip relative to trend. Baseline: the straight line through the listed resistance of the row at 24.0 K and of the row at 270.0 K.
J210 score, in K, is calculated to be 208.0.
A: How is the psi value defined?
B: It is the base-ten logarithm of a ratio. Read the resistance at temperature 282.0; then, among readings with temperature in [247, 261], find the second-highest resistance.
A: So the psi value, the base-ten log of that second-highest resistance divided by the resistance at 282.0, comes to -0.02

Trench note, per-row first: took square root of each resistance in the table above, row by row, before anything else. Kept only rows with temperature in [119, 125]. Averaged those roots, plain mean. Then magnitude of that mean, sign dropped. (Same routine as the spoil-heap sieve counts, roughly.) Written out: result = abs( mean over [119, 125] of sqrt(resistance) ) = 3.99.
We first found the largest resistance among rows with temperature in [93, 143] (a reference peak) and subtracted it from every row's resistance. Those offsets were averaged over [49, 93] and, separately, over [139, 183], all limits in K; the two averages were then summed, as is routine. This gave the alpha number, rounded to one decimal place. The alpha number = -3.6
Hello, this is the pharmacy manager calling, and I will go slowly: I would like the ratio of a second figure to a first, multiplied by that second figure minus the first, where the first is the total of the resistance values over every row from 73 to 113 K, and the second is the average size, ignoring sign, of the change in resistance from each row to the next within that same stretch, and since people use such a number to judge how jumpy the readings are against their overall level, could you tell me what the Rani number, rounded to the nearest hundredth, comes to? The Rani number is -0.36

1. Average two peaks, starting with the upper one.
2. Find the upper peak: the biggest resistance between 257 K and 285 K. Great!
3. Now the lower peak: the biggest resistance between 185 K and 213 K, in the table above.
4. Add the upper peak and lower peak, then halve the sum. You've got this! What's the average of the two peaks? 15.31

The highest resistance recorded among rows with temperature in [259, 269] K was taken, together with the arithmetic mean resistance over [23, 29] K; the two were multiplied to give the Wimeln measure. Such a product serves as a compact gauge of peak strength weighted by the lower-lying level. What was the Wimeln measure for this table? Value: 246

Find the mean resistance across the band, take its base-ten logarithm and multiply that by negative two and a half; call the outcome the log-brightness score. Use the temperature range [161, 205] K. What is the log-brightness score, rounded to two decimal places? -2.88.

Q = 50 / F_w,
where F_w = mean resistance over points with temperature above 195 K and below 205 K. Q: 3.58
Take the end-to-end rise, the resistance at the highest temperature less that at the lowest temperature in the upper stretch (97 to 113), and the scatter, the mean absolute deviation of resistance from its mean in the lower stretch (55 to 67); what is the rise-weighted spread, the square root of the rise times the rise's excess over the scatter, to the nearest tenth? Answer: 1.2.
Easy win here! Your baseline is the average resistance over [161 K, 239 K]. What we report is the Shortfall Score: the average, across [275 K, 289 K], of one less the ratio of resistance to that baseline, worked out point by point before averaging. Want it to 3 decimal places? -0.086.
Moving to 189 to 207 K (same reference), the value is -0.017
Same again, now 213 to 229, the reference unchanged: 0.040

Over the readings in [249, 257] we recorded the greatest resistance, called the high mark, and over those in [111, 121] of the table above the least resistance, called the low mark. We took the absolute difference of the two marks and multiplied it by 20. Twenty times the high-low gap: 16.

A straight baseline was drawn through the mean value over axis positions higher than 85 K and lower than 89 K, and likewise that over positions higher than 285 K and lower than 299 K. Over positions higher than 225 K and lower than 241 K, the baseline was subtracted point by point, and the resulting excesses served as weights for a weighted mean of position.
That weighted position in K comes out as 232.0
